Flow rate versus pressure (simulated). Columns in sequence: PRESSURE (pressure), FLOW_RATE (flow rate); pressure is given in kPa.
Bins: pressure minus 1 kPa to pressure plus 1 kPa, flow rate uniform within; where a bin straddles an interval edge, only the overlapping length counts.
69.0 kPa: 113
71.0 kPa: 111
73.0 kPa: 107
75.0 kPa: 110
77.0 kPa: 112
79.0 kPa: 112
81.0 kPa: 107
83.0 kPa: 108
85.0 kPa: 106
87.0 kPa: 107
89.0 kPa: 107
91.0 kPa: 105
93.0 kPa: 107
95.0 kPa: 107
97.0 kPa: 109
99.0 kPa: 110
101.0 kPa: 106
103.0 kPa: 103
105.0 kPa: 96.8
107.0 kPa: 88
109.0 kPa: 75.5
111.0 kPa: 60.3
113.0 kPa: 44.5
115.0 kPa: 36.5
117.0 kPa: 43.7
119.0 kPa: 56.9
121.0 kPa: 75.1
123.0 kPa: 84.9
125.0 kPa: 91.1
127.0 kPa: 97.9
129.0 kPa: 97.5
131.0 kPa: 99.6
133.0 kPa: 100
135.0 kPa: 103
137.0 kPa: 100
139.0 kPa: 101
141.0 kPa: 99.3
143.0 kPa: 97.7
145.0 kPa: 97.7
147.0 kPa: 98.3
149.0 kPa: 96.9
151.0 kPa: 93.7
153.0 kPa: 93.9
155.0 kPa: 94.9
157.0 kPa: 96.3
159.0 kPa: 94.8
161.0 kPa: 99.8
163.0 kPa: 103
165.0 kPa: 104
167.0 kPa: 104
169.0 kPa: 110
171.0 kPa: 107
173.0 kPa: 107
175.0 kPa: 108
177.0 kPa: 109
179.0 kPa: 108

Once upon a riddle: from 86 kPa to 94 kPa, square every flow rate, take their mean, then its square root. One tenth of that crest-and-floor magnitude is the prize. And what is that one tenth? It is 10.7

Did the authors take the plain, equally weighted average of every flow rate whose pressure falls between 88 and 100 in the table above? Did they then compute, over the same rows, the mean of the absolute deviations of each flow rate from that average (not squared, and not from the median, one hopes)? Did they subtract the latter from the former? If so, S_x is 106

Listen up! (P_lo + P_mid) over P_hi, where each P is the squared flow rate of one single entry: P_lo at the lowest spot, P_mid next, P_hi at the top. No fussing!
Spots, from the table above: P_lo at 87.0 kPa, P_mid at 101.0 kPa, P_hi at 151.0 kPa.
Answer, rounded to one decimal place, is 2.6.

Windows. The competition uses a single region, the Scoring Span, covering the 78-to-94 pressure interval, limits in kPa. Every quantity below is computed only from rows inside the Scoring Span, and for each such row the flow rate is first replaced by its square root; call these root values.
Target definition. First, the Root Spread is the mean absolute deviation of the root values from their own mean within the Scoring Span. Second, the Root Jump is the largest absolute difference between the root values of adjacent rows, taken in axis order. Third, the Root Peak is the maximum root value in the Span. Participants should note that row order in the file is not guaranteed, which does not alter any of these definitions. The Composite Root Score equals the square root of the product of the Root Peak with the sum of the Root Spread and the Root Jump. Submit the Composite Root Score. 1.8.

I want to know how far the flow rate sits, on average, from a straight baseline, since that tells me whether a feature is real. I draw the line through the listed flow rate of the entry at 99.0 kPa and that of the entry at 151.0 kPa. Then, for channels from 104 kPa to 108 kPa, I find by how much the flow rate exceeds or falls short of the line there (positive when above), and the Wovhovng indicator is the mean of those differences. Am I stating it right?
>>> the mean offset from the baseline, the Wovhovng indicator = -15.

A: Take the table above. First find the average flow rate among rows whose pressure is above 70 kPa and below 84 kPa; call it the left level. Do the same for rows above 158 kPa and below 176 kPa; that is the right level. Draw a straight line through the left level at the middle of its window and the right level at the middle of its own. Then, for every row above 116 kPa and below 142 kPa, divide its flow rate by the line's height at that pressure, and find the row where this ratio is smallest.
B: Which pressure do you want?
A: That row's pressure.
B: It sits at 117.0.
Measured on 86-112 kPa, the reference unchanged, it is 111.0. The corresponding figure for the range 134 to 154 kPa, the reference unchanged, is 151.0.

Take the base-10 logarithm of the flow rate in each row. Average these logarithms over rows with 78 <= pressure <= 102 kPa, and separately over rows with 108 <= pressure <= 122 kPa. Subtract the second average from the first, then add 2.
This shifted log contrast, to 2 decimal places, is 2.30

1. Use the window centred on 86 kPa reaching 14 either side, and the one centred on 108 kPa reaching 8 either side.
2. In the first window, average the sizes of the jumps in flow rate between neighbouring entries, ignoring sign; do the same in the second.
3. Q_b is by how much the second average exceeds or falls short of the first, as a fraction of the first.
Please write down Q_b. 5.1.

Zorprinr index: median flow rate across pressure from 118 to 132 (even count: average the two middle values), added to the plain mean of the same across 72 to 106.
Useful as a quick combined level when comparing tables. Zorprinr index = 198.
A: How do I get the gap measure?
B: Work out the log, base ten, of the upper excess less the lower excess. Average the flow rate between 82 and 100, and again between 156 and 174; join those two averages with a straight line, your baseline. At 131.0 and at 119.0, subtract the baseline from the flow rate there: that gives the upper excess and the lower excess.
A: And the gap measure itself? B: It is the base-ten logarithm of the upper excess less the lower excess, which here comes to 1.64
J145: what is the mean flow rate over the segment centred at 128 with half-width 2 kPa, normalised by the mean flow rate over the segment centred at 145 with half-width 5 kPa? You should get 1.00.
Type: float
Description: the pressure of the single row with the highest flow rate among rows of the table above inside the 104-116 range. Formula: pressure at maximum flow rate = 105.0 kPa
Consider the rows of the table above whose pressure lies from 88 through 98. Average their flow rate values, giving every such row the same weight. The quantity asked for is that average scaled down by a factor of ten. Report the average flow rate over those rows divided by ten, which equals 10.7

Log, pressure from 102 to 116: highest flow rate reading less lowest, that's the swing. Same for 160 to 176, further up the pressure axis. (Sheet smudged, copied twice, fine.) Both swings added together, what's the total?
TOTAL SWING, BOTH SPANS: 77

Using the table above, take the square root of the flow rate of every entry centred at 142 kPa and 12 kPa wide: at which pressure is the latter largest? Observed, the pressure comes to 139.0 kPa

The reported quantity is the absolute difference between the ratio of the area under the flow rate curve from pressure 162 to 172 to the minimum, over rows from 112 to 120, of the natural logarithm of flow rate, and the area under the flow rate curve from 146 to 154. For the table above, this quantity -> 472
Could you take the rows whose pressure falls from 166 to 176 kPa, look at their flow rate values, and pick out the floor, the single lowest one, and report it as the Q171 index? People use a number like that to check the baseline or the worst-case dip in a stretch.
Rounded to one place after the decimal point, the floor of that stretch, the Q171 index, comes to 104.0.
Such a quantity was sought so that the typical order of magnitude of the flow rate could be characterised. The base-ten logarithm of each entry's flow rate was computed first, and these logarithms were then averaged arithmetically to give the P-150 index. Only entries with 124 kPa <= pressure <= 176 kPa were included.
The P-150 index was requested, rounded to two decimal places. 2.00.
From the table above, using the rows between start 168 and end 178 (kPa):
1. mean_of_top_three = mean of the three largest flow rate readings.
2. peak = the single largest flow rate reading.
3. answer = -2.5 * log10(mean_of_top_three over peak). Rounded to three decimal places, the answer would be 0.010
